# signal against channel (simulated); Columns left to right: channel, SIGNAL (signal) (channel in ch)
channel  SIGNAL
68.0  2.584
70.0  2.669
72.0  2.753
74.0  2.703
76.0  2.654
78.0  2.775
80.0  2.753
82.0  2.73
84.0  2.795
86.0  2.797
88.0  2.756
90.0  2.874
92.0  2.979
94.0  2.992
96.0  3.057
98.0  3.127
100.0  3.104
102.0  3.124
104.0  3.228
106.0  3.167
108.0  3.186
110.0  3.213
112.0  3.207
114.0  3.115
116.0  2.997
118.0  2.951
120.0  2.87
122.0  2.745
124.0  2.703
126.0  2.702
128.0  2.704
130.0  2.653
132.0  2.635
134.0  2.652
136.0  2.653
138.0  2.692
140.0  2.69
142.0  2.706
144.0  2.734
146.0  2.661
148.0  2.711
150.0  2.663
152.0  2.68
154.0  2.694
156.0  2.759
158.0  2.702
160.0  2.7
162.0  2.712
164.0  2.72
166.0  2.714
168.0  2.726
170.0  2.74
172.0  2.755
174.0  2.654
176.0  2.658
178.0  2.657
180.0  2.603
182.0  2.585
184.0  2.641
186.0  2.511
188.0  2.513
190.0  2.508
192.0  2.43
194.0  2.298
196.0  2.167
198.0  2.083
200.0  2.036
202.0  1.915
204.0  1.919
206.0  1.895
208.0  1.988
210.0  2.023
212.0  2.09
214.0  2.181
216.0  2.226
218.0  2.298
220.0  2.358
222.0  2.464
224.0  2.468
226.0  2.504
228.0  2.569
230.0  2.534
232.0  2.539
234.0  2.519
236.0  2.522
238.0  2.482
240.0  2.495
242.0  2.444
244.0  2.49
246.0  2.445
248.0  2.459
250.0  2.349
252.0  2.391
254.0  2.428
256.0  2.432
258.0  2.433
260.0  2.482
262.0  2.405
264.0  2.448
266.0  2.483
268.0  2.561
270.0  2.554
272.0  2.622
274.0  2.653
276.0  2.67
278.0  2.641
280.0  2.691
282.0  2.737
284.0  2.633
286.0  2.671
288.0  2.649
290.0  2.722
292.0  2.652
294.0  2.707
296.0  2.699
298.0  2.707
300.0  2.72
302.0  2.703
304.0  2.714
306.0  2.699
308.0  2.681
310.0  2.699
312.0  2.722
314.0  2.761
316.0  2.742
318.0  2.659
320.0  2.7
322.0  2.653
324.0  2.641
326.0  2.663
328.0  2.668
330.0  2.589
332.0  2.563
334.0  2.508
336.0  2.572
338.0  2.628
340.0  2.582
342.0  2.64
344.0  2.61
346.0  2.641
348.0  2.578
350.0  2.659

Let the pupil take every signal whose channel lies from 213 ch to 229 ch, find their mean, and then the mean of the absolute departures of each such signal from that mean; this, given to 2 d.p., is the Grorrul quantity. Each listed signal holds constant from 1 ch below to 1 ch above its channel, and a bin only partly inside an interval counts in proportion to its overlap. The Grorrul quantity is 0.12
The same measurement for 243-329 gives 0.10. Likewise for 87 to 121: 0.11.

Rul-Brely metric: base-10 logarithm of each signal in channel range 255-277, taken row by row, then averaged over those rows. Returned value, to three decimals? 0.401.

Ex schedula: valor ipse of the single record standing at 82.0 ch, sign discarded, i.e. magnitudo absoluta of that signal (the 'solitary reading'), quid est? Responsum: 2.73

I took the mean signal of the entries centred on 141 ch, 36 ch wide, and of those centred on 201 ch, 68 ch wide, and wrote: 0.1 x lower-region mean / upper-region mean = 0.113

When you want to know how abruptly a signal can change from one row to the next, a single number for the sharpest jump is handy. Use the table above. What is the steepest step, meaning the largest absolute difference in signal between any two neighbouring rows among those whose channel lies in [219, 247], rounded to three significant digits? 0.106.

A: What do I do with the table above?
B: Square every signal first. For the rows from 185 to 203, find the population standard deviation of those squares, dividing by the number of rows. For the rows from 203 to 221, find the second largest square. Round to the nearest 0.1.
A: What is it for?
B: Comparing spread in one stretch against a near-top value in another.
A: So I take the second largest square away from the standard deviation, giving -4.3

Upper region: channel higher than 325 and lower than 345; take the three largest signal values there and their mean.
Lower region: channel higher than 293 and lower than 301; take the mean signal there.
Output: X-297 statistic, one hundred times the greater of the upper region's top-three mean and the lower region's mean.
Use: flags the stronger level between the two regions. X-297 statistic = 271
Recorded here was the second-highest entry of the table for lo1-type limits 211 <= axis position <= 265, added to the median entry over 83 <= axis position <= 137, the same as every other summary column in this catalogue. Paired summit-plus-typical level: 5.49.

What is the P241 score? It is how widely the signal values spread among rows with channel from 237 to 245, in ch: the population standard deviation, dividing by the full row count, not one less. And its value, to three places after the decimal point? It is 0.020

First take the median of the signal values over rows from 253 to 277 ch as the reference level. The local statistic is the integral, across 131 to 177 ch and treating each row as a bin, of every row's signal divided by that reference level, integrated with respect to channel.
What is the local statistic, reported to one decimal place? 50.0 ch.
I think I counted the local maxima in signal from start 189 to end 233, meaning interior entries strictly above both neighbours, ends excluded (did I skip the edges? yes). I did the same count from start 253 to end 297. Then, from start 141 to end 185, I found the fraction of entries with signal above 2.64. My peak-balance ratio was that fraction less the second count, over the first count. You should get -3.05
